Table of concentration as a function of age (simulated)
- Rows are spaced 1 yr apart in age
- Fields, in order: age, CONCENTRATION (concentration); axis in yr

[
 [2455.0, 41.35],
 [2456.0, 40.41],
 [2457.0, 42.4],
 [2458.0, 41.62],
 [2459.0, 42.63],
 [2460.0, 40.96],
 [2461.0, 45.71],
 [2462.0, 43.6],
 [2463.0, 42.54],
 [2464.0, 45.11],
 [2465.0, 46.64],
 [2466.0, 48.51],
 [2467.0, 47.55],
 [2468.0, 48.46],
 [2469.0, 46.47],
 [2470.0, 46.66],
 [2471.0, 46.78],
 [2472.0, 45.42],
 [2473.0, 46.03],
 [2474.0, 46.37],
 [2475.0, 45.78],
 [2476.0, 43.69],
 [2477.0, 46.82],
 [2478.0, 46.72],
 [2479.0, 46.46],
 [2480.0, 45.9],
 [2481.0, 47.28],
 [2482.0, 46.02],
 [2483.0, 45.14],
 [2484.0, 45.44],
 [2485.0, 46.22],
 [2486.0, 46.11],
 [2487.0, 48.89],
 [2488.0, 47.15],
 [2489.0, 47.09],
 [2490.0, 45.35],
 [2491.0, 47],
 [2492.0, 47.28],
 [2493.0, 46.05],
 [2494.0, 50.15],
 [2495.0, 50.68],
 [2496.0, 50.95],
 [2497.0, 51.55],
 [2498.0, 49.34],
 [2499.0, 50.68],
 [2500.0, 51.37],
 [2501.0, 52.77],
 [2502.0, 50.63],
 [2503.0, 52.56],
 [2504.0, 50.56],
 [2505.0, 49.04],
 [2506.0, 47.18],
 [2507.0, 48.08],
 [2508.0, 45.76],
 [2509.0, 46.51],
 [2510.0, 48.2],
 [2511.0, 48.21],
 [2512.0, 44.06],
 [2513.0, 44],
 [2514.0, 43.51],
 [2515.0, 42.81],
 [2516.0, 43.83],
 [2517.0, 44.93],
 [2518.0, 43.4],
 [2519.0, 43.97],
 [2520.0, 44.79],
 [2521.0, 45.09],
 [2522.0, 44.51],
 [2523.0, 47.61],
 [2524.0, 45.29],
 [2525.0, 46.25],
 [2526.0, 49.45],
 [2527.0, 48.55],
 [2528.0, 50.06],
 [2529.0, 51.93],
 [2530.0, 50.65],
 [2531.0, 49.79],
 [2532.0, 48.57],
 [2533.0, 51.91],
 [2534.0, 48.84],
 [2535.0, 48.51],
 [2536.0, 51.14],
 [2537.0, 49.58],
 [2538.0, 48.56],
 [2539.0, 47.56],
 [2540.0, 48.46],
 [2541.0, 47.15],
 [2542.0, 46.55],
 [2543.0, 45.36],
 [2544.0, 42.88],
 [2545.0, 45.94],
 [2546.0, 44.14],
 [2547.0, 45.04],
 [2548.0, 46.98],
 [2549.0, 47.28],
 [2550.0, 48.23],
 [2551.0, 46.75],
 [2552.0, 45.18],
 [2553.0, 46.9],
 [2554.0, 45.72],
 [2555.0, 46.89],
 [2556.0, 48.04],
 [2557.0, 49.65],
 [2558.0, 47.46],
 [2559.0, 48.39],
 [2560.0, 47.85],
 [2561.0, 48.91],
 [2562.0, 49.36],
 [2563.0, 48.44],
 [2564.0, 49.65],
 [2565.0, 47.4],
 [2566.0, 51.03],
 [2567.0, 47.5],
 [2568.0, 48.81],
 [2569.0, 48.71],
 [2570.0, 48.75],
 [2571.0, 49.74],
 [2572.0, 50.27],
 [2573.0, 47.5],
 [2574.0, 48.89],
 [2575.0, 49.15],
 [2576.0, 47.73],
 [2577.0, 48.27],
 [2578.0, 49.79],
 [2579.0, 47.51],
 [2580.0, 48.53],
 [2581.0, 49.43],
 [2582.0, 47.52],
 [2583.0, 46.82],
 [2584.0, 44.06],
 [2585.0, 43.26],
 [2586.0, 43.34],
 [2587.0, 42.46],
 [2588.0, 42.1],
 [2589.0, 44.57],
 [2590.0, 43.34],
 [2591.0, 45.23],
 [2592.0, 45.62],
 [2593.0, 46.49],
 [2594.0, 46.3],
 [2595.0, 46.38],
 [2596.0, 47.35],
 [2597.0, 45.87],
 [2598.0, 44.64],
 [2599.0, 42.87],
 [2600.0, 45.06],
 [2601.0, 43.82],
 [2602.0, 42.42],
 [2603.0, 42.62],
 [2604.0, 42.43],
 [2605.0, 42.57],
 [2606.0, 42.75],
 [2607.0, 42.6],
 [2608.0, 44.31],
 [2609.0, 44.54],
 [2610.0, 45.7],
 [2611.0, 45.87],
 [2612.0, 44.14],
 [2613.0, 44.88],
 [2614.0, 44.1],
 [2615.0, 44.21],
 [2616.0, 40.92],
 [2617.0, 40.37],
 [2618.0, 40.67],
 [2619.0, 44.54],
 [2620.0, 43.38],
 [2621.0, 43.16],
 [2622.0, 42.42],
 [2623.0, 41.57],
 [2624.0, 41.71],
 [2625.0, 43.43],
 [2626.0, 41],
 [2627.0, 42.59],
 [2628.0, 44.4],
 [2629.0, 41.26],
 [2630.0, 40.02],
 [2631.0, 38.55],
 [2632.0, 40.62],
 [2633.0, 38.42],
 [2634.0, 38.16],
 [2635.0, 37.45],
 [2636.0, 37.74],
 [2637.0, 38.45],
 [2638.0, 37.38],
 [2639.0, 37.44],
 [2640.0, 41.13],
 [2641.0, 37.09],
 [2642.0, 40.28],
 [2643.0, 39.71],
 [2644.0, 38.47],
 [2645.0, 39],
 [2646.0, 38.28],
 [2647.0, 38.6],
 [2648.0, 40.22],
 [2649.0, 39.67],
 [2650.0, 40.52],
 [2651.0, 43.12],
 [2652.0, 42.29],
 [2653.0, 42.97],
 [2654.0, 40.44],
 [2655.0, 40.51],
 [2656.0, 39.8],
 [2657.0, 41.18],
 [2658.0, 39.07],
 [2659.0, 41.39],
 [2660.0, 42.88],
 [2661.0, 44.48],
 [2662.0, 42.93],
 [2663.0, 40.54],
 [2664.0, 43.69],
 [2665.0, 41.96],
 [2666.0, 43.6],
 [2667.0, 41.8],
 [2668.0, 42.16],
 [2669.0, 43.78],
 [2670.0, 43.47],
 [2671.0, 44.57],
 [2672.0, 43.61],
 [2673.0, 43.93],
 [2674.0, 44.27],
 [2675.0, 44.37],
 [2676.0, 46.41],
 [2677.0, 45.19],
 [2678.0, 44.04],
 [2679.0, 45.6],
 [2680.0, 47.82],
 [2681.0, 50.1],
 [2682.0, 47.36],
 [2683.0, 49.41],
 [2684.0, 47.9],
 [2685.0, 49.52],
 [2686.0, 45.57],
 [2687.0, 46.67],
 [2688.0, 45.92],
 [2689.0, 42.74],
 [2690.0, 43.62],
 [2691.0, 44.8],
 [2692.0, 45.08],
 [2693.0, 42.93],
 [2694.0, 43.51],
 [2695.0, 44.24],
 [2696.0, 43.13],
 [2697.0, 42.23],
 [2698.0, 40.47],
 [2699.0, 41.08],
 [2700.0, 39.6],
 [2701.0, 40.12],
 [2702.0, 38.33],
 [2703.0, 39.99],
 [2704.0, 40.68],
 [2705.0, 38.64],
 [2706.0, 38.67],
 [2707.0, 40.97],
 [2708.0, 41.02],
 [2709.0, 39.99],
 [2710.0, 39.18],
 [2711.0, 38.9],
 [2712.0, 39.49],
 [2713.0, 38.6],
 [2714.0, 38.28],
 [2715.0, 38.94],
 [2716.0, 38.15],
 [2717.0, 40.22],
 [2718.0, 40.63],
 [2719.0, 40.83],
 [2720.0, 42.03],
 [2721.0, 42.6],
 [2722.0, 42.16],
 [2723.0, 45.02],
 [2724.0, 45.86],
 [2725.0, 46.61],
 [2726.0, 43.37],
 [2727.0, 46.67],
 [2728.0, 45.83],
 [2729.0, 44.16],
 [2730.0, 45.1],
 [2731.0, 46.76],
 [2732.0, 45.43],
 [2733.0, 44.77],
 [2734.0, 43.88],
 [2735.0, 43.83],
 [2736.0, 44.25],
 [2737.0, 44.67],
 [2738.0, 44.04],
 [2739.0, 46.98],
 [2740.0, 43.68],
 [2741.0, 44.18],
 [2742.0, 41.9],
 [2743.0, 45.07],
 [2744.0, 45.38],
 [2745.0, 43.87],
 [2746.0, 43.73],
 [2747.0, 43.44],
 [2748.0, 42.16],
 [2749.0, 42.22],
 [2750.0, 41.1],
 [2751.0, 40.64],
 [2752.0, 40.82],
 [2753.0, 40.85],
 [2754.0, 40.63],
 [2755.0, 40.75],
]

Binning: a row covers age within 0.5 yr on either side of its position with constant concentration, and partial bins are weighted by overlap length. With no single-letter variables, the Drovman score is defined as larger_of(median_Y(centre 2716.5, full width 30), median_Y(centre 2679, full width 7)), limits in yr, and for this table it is 46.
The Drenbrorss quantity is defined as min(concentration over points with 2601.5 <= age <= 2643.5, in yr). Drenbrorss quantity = 37.09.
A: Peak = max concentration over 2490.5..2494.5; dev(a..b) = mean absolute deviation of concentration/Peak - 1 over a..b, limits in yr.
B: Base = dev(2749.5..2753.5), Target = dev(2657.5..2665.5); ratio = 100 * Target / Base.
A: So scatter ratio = 1113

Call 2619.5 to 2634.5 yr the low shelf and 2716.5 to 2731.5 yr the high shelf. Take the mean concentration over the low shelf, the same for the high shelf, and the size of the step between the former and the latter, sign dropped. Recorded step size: 2.5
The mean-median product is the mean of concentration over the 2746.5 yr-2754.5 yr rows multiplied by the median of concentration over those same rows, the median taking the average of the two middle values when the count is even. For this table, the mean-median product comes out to 1700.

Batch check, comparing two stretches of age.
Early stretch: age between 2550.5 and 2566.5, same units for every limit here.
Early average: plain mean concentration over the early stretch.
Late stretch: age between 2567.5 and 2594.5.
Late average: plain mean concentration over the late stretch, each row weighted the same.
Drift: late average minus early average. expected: -1.2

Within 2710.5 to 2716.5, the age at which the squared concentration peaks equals 2712.0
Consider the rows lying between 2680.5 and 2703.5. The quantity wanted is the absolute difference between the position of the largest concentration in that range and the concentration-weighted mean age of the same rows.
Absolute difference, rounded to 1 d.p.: 10.5 yr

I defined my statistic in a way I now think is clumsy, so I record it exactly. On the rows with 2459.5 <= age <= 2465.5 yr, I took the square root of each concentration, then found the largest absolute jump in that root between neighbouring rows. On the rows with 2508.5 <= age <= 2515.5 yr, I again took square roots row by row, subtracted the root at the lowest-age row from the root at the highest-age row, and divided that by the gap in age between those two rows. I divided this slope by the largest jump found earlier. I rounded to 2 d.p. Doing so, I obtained -0.13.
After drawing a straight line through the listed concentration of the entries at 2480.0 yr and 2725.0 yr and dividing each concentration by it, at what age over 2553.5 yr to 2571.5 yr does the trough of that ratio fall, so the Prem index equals 2554.0 yr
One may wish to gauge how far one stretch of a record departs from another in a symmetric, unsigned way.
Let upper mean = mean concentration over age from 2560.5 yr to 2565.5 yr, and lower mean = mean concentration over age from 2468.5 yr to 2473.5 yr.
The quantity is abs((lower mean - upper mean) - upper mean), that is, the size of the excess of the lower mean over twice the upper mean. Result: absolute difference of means 51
